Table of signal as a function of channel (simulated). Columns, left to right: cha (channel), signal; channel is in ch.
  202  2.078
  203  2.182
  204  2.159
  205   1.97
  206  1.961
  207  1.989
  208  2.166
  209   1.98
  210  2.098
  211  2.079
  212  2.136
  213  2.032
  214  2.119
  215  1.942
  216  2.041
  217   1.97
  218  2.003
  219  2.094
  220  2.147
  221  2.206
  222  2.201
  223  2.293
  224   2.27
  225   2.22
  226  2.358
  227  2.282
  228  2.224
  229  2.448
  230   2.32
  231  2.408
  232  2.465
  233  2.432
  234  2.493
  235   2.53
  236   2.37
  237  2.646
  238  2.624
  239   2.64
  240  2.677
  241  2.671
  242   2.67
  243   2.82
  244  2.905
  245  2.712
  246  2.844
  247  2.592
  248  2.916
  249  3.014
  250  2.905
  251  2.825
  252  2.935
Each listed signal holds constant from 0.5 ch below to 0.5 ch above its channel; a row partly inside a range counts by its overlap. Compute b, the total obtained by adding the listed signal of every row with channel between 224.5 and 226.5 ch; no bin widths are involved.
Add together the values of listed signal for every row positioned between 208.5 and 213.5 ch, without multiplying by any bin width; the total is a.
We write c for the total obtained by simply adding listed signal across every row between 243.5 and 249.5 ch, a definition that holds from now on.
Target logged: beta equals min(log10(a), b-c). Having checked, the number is -12.4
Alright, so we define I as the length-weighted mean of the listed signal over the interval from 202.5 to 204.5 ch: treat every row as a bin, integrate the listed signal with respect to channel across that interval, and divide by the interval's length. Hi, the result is 2.17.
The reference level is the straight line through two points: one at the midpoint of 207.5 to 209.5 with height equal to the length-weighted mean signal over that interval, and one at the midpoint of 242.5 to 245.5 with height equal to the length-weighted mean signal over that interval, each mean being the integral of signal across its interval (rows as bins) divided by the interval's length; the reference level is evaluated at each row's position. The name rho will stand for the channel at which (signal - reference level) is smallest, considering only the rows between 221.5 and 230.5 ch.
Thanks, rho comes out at 228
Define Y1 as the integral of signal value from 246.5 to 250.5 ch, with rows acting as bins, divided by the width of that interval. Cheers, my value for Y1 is 2.86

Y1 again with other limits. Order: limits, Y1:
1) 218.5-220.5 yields 2.12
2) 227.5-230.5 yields 2.33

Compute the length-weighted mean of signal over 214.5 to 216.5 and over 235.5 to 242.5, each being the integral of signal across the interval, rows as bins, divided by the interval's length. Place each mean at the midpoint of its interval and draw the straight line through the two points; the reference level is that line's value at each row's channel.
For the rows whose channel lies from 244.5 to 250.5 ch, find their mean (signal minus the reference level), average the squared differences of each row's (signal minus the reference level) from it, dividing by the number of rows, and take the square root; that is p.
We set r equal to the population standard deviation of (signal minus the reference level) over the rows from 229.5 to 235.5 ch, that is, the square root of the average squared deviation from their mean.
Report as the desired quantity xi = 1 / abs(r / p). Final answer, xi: 3.8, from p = 0.12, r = 0.031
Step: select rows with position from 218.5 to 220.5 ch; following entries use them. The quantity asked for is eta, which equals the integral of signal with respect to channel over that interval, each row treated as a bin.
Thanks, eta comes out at 4.24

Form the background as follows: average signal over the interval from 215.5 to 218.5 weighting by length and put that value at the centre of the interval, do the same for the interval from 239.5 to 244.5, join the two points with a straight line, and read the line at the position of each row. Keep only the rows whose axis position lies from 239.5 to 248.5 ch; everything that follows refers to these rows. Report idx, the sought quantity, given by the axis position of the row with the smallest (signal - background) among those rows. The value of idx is 247 ch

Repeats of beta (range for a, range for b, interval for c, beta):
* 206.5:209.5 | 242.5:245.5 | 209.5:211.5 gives 0.8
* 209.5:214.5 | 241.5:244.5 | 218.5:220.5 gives 1.0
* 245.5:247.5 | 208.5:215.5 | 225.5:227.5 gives 0.7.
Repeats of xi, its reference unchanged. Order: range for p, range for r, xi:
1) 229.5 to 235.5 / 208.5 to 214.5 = 0.6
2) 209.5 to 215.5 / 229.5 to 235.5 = 3.2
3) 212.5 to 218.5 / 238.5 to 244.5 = 1.4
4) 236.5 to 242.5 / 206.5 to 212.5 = 0.5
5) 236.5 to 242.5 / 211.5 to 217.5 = 0.3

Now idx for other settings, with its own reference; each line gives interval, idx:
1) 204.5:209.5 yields 209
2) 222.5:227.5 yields 225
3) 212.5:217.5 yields 217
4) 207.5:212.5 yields 209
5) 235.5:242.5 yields 236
